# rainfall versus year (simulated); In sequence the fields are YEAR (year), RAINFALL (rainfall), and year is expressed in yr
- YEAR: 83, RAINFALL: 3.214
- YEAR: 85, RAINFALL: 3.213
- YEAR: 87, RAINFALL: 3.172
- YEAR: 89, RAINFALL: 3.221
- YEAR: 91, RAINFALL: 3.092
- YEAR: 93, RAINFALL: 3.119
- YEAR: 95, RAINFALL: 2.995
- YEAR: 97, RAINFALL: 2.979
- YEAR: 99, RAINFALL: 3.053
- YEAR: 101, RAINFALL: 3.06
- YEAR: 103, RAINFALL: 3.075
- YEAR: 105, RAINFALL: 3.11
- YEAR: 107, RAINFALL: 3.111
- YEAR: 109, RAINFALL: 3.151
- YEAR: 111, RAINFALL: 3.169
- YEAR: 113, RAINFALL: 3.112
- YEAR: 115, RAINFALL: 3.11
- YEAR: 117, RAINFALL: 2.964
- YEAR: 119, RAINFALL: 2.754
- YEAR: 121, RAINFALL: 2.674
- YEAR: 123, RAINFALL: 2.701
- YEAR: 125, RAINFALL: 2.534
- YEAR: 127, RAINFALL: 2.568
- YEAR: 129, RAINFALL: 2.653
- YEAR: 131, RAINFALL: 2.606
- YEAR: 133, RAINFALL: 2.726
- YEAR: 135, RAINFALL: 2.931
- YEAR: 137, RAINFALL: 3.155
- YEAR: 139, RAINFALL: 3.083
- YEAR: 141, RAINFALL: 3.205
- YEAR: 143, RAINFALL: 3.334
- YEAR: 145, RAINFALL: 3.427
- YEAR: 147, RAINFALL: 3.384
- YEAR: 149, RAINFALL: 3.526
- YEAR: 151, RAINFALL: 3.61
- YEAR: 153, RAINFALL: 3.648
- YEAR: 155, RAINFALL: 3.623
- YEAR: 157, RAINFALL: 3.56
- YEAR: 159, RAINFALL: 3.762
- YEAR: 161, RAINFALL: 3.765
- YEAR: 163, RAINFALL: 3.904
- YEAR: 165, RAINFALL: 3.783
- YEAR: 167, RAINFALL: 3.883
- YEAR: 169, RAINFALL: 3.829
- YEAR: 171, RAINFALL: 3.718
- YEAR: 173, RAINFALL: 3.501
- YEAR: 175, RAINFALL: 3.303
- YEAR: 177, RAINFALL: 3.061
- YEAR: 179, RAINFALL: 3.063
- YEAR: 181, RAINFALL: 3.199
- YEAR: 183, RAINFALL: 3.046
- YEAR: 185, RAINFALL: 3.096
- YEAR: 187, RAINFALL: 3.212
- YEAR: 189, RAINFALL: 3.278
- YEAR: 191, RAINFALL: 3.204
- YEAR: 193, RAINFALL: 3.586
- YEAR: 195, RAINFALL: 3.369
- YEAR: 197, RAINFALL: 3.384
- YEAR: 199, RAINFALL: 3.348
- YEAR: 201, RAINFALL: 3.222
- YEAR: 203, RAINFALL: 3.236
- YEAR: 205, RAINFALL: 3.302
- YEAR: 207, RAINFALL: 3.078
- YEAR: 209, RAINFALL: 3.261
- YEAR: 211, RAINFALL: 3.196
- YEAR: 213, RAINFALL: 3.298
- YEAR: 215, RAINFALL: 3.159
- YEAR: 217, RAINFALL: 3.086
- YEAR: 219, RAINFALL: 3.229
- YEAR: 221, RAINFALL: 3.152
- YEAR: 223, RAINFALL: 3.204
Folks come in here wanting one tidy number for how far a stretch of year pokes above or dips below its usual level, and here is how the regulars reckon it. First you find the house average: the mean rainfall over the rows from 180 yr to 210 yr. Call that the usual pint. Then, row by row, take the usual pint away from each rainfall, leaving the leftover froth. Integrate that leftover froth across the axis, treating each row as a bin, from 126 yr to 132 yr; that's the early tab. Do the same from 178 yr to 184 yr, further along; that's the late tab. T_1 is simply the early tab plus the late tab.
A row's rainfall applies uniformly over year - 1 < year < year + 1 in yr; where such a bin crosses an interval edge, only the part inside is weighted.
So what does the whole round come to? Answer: -4.8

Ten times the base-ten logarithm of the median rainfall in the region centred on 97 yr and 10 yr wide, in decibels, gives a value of 4.8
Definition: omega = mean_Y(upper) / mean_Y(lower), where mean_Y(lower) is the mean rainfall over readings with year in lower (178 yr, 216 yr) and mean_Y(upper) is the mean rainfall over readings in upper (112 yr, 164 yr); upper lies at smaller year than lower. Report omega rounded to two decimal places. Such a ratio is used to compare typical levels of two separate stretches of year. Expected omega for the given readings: 0.98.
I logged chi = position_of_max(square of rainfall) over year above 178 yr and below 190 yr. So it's 189 yr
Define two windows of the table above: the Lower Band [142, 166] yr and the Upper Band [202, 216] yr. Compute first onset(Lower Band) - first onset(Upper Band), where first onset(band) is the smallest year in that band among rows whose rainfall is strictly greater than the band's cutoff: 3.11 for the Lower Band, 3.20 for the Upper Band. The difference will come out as -60 yr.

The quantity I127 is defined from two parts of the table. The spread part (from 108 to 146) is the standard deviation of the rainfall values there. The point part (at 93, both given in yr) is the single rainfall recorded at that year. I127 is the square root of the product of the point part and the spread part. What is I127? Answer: 0.9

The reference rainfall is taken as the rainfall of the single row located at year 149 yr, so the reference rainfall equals 3.526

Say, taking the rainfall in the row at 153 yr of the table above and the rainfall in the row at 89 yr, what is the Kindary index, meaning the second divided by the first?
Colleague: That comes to 0.88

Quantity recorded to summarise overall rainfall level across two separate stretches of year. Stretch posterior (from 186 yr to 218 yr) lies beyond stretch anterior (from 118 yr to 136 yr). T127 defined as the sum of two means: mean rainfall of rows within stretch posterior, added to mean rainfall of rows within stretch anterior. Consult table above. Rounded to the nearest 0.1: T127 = 5.9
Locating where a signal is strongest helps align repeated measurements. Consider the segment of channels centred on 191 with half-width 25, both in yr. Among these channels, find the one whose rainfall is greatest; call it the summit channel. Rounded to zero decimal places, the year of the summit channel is 167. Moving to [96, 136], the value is 111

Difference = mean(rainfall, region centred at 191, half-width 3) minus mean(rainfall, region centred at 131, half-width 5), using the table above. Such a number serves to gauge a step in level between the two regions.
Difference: 0.7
